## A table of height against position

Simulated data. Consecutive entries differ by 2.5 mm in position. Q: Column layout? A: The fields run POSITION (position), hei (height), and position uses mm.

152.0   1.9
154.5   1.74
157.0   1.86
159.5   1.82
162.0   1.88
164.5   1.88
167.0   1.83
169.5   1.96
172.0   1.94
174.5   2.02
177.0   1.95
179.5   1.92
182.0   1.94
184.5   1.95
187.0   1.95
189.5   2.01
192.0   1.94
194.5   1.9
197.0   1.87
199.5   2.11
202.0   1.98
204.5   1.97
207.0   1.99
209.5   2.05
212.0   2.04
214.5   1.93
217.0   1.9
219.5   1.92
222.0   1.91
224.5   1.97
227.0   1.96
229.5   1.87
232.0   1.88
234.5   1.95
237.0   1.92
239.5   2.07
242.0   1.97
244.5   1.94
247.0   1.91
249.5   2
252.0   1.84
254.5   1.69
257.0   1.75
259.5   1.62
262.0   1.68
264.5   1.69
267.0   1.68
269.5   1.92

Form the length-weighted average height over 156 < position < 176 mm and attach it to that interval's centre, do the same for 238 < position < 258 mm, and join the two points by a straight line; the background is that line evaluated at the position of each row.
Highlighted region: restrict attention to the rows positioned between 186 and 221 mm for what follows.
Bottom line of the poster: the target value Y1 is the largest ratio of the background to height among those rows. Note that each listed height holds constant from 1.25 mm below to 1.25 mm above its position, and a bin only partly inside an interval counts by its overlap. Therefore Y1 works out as 1.016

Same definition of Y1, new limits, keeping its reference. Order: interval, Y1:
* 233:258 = 1.123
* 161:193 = 1.038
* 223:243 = 1.015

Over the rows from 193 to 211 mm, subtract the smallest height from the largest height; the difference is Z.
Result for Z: 0.24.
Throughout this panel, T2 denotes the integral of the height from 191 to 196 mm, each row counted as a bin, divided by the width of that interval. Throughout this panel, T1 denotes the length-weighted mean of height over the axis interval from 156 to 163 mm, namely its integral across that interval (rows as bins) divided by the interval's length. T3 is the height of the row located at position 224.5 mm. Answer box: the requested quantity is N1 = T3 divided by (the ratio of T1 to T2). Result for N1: 2.04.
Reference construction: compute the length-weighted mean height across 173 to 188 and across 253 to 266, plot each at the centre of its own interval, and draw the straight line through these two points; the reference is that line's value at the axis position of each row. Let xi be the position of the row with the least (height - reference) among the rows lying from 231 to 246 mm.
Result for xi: 232.0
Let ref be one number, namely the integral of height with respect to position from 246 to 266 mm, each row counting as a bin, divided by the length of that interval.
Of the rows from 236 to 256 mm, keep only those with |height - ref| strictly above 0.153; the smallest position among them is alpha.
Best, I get 239.5 mm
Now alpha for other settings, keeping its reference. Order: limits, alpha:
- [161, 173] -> 169.5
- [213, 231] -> 214.5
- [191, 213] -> 192.0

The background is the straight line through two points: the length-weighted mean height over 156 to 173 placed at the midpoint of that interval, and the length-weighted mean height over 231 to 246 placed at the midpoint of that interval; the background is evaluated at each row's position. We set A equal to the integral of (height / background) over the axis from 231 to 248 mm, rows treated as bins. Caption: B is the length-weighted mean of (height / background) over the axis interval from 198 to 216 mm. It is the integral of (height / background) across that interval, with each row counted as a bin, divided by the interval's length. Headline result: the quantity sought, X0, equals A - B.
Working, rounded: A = 16.9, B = 1.04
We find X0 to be 15.9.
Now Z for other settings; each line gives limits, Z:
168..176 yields 0.08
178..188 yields 0.03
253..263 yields 0.13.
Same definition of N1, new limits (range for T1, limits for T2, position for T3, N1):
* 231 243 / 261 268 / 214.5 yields 1.66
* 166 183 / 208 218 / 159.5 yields 1.86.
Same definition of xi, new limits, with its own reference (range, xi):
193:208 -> 197.0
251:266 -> 259.5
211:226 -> 217.0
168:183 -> 172.0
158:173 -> 159.5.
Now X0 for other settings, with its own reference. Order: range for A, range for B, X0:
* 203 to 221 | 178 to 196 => 17.4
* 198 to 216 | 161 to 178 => 17.8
